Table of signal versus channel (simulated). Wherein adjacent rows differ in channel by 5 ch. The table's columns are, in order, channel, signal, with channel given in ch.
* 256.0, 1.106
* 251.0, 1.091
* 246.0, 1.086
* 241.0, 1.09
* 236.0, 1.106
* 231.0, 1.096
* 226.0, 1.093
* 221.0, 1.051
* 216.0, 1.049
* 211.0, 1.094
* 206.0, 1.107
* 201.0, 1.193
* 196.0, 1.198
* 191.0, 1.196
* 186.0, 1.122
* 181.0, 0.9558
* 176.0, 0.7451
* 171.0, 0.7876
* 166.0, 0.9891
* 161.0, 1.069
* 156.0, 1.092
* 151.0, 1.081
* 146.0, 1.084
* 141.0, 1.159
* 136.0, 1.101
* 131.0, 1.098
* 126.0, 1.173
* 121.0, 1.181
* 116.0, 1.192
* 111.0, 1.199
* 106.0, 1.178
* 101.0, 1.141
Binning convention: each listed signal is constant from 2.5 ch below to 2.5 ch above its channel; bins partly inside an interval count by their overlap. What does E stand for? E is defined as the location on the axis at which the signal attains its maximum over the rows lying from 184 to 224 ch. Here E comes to 196.0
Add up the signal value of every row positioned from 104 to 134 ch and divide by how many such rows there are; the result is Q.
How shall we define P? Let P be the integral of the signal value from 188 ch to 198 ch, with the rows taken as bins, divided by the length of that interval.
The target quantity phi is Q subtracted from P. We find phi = 0.02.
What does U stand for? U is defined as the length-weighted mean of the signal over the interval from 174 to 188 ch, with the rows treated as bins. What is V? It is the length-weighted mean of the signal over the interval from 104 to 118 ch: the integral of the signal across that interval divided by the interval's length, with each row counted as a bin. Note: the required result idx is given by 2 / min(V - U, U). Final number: 8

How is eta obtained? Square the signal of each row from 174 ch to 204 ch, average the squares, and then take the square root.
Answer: 1.08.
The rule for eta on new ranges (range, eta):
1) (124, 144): 1.13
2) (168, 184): 0.83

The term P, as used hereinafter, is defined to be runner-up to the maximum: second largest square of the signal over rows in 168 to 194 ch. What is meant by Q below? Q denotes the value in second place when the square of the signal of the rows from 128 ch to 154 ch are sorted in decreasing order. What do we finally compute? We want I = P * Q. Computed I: 1.53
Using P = 1.26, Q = 1.21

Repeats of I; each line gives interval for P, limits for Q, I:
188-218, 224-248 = 1.72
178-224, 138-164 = 1.71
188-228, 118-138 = 1.97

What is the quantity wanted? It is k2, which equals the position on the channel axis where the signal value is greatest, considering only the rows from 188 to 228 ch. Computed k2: 196.0 ch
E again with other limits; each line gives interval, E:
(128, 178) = 141.0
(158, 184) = 161.0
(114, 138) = 116.0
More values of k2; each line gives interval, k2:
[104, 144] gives 111.0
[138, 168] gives 141.0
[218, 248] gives 236.0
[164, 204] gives 196.0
